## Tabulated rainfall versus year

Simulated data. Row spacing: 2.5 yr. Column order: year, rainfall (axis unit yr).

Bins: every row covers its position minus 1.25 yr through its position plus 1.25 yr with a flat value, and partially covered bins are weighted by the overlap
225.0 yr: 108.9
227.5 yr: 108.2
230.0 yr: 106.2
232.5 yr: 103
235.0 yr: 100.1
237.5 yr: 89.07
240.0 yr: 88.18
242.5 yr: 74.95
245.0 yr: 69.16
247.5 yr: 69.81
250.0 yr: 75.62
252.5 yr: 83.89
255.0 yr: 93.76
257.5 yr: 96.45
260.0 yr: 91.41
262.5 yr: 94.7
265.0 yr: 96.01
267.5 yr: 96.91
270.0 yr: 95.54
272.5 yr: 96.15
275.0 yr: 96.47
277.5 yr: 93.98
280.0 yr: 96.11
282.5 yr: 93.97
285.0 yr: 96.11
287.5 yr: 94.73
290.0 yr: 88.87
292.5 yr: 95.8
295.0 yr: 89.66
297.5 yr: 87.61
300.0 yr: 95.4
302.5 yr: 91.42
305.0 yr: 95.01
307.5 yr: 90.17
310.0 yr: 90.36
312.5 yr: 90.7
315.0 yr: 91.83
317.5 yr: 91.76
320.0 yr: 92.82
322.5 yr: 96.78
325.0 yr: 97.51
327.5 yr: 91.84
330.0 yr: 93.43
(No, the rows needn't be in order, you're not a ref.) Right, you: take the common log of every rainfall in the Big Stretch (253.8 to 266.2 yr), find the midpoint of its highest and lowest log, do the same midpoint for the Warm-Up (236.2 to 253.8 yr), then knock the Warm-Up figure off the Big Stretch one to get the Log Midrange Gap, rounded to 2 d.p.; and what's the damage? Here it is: 0.08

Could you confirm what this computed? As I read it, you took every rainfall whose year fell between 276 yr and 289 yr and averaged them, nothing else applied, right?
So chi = 95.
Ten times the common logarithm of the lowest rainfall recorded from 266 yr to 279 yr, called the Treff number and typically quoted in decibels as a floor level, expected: 19.7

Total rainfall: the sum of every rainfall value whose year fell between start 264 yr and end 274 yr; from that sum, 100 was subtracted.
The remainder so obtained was 285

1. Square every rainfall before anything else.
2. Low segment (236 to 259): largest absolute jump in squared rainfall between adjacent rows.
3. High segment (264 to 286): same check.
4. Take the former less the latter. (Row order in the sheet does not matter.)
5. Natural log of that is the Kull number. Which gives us 7.4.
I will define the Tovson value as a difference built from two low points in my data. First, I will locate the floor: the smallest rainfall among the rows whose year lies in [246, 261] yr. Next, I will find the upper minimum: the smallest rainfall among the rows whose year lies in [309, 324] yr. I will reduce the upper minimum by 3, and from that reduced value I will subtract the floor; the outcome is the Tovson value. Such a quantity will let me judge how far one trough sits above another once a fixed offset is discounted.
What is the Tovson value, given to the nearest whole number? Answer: 18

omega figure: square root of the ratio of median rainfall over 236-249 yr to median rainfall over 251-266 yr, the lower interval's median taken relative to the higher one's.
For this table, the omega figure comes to 0.89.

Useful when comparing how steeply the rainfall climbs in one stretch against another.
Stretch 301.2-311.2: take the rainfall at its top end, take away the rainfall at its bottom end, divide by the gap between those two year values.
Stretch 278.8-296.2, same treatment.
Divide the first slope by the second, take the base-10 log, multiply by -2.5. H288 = 1.2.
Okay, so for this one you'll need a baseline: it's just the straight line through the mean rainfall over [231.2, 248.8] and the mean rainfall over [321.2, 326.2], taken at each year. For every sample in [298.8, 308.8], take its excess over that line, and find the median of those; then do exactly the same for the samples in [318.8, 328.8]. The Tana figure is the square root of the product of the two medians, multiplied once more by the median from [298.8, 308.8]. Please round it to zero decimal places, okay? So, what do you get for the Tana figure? -1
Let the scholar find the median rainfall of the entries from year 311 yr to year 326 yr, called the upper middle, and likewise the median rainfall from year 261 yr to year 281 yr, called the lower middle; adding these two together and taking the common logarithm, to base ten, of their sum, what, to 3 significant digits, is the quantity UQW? 2.28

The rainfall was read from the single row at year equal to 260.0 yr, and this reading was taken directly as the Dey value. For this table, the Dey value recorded 91.41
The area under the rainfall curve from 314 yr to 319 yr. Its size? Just 459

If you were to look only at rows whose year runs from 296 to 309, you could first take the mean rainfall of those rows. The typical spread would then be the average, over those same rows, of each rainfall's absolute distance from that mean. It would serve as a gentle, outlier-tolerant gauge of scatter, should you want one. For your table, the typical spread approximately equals 2.6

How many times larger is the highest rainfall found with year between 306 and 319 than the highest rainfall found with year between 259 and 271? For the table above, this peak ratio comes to 0.95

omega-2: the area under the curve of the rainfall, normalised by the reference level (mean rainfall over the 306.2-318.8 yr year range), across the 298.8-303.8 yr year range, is 5.13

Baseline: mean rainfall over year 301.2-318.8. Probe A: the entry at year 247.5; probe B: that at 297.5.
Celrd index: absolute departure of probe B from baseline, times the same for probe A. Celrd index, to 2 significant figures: 87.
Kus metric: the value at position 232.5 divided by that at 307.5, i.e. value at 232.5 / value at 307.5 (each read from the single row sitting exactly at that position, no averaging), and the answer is 1.14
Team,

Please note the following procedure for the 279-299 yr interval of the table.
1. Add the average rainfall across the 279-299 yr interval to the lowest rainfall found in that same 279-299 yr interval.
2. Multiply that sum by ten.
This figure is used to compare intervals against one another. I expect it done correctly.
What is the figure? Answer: 1805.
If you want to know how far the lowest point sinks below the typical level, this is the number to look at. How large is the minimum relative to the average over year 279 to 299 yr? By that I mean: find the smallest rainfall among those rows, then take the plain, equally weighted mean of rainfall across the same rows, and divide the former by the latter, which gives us 0.94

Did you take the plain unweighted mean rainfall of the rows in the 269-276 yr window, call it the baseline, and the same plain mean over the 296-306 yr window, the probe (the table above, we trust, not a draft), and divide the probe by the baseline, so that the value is 0.96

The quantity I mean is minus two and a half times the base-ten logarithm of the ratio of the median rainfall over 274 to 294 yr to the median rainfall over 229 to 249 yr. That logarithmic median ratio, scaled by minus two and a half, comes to -0.08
